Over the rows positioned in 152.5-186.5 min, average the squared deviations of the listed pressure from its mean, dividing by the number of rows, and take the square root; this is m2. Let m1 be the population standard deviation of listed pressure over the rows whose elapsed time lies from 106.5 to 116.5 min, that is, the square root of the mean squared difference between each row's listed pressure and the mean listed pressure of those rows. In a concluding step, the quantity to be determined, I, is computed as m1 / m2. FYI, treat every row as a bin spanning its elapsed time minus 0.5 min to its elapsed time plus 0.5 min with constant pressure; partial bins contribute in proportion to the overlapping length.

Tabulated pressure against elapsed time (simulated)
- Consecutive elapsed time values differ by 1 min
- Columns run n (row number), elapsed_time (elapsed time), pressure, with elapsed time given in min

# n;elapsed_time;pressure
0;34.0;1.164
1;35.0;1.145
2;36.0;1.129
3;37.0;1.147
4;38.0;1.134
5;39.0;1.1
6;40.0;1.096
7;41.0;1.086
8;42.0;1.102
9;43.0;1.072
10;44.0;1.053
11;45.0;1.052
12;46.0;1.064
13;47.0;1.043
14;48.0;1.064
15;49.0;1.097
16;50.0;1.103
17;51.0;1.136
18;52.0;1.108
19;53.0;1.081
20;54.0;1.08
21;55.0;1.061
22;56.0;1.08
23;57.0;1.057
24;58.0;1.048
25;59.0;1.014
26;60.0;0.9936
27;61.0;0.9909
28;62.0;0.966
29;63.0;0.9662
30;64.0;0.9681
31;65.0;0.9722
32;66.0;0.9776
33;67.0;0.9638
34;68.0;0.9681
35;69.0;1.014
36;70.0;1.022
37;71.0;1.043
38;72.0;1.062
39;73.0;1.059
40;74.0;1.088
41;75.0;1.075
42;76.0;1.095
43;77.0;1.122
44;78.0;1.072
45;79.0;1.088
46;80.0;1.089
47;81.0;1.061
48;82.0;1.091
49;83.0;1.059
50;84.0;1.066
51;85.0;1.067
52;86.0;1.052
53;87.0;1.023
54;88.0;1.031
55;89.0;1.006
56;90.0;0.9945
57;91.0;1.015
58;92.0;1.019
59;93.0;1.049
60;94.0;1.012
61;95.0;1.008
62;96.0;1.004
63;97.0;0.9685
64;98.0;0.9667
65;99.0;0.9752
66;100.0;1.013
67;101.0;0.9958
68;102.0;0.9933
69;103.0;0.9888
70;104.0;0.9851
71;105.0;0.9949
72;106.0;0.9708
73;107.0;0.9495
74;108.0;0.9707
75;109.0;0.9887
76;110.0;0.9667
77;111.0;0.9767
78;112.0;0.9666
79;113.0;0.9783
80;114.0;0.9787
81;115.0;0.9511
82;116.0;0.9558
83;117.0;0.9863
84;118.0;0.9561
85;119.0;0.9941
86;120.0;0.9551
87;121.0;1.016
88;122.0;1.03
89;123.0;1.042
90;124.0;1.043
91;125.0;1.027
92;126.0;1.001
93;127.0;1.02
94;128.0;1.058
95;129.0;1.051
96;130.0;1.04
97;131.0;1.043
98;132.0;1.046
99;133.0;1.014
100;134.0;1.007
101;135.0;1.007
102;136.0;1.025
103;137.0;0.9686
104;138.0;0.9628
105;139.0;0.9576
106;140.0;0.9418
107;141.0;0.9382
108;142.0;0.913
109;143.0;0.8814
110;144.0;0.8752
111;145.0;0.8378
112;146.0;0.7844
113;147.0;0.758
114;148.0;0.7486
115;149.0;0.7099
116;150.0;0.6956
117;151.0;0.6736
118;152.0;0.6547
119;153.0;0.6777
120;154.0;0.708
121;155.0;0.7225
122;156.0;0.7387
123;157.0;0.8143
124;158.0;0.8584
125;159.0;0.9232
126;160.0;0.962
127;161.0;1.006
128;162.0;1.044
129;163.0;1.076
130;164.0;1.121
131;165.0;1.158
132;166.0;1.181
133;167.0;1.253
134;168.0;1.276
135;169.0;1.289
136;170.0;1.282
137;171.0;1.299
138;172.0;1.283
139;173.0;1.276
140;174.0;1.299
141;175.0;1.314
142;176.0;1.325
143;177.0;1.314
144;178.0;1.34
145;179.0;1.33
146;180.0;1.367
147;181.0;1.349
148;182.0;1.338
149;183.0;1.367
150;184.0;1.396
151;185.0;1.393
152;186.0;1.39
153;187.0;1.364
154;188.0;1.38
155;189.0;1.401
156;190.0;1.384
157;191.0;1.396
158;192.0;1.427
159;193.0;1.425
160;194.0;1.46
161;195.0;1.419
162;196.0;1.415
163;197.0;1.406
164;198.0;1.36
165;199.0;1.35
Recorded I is 0.05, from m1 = 0.012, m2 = 0.23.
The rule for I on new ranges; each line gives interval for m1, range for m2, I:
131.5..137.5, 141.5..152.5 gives 0.27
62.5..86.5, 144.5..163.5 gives 0.37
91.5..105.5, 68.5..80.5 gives 0.71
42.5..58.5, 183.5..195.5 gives 1.00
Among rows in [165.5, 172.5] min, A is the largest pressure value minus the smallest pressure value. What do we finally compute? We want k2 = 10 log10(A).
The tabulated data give -9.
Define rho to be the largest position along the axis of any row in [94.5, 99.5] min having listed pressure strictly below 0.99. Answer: 99.0 min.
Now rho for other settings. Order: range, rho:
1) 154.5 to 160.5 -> 160.0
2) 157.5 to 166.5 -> 160.0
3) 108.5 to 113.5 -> 113.0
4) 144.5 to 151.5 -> 151.0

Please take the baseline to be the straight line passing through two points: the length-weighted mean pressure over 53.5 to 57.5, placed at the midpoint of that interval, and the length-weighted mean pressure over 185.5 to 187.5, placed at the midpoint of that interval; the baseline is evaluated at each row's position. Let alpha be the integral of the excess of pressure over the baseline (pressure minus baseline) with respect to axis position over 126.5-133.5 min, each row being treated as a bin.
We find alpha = -1.44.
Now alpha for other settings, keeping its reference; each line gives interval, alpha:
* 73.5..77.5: -0.09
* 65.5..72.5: -0.66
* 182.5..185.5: 0.04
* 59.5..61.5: -0.18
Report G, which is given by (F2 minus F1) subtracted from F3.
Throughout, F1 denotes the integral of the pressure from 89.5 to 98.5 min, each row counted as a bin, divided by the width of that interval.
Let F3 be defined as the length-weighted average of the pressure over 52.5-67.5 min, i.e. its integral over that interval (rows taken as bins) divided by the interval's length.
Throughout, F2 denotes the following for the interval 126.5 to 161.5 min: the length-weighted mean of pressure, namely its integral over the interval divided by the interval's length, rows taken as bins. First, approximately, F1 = 1.00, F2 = 0.89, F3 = 1.01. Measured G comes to 1.13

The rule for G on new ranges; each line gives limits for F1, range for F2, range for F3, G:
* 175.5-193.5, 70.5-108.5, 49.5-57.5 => 1.43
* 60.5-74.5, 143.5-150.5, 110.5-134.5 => 1.24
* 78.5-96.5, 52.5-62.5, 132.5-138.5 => 1.00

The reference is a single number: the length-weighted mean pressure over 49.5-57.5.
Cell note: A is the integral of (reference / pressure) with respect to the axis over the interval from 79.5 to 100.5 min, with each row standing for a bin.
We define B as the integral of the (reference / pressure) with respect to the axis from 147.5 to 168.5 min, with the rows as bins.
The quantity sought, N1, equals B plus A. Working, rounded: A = 22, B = 26.6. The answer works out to 48.8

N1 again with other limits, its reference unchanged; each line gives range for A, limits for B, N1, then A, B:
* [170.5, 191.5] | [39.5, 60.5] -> 38.3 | 17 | 21.4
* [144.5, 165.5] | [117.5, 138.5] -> 50.6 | 28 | 22.5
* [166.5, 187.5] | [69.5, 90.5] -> 38.8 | 17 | 21.6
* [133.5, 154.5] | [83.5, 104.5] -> 50.3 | 28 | 22.6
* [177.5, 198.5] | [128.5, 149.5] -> 41.4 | 16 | 24.9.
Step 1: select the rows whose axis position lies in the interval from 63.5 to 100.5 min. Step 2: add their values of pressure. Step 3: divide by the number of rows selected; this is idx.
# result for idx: 1.03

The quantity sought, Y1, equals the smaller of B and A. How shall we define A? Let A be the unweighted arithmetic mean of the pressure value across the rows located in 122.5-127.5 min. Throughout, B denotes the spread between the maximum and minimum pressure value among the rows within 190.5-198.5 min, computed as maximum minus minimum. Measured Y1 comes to 0.100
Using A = 1.03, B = 0.100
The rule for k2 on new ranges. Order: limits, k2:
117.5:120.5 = -14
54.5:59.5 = -12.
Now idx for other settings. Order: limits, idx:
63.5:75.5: 1.02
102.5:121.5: 0.98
